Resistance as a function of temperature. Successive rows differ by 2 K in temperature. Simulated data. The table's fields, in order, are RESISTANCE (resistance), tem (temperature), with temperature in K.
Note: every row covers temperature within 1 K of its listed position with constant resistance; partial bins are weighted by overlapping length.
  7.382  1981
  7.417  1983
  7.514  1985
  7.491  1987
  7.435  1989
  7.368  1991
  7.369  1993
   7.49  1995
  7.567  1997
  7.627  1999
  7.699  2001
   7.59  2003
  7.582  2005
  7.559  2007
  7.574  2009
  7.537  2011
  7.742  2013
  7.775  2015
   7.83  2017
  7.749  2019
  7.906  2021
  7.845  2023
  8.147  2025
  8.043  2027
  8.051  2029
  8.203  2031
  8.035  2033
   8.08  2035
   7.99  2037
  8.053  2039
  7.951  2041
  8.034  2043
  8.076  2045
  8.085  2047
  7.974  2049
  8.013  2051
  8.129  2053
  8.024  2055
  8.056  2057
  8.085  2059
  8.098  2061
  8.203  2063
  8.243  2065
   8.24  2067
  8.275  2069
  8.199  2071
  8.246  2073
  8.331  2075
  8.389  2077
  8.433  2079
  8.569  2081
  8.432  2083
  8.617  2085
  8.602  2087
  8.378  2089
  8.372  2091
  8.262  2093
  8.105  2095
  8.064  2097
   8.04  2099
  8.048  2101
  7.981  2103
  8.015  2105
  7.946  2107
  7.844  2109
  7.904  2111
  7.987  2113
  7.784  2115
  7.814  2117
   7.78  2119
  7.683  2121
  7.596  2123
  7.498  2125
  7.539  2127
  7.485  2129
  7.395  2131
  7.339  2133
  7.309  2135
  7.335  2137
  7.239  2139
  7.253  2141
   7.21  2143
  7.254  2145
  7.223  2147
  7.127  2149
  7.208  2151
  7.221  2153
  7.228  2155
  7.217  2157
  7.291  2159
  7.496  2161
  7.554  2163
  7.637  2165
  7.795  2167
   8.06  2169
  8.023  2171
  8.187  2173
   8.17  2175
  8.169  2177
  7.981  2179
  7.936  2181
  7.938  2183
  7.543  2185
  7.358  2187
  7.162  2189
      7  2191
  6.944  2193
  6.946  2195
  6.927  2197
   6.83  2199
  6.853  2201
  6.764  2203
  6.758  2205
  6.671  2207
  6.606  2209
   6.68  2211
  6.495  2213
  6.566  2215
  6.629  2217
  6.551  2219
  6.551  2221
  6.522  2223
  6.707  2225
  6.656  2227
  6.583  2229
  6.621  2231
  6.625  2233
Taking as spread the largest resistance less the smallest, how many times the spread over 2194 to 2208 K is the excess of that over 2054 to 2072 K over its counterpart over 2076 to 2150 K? -4.5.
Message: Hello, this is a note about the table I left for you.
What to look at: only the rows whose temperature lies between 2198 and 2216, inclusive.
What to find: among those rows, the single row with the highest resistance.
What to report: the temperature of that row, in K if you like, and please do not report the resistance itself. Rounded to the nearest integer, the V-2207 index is 2201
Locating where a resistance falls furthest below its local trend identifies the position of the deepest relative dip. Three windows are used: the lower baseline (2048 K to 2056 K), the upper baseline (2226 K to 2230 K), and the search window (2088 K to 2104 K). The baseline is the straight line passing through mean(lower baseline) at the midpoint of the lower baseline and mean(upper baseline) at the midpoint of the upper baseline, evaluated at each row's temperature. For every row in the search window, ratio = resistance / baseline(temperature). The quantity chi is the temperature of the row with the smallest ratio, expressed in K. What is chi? 2103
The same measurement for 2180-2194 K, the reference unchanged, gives 2193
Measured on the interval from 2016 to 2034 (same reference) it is 2019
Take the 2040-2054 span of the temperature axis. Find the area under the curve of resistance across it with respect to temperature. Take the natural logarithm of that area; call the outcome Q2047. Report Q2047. 4.72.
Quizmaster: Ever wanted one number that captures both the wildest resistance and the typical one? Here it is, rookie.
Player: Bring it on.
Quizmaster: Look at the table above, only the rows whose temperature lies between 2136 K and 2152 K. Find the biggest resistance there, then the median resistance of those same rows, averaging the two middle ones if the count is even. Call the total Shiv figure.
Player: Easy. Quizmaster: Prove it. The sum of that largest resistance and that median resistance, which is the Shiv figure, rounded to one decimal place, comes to 14.6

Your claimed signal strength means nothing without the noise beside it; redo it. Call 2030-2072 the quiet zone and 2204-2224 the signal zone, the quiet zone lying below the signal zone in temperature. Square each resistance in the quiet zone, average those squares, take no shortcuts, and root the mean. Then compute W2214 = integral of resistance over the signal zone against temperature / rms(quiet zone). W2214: 16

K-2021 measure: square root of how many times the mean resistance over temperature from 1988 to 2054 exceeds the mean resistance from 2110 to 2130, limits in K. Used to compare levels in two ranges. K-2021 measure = 1.01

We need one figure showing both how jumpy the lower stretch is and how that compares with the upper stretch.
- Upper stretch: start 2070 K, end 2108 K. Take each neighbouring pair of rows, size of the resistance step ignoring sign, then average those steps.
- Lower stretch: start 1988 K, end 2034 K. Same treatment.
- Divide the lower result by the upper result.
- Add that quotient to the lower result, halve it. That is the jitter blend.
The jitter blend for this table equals 0.59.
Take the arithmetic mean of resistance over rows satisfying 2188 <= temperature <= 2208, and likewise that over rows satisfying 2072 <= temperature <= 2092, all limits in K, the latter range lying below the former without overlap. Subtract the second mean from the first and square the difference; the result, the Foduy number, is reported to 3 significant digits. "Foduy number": 2.41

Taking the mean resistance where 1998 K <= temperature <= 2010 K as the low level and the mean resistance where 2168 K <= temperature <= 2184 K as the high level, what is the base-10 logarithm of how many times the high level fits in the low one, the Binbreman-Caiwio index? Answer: -0.03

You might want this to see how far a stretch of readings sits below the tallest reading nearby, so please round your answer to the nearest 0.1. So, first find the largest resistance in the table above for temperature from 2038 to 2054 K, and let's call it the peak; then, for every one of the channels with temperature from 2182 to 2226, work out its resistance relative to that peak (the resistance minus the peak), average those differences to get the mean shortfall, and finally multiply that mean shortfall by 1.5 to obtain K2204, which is -1.9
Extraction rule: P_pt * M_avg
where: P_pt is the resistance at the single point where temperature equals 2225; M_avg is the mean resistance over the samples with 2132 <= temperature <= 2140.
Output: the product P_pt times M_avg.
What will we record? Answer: 49.0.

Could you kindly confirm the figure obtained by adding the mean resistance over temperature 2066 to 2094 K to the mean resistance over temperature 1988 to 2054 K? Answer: 16.2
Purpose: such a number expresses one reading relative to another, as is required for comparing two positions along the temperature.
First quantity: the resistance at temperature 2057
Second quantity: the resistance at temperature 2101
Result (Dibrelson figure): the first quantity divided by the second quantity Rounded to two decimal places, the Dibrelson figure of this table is 1.00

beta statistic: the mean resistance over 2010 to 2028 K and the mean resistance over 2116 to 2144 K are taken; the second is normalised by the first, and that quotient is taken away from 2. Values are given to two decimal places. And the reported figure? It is 1.05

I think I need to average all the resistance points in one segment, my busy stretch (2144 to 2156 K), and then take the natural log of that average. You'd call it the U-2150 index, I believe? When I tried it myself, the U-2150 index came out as 1.98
